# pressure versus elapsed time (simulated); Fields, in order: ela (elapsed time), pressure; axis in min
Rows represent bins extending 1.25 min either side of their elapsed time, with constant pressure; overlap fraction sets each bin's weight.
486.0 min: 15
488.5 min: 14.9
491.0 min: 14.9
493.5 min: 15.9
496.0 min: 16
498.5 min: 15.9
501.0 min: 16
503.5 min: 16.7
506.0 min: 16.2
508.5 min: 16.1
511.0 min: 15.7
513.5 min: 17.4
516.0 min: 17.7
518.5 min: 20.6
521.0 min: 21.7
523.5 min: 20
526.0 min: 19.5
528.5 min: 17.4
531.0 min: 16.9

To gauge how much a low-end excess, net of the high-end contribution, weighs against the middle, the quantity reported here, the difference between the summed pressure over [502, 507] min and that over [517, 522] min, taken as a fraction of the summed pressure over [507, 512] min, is -0.30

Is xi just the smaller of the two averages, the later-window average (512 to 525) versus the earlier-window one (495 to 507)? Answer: 16.16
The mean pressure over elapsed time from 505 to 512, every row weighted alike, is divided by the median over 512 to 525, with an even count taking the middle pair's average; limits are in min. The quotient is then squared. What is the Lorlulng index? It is 0.64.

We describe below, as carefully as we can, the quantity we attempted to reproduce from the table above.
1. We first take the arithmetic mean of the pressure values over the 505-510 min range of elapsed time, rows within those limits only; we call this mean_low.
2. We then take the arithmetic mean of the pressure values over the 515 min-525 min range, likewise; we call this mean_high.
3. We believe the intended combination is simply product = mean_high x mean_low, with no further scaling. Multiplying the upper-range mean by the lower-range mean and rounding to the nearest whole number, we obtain 323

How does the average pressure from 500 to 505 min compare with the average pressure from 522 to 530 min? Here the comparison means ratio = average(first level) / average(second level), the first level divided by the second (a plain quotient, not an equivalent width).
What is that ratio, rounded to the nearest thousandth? 0.862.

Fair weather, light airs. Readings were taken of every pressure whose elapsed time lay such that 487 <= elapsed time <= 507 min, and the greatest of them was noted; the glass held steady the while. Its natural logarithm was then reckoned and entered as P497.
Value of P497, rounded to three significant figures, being 2.82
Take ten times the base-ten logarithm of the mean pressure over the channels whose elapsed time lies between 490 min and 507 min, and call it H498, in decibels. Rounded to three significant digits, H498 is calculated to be 12.0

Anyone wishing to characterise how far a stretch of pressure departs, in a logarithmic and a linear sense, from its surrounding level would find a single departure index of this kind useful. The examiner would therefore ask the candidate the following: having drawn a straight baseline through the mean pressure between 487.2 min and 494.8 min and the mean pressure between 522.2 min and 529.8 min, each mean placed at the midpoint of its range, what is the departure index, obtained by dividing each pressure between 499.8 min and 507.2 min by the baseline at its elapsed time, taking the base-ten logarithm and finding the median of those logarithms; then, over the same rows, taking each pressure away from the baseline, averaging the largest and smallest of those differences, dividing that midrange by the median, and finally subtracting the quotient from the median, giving 31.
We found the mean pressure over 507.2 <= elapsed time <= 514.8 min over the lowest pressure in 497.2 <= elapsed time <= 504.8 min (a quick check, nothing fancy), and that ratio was 1.03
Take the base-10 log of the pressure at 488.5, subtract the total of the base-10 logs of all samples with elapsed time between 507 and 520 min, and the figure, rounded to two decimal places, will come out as -5.03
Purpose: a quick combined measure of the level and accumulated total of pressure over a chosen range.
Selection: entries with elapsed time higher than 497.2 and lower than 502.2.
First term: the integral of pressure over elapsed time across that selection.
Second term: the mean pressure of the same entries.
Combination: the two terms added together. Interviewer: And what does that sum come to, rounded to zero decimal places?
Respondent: 96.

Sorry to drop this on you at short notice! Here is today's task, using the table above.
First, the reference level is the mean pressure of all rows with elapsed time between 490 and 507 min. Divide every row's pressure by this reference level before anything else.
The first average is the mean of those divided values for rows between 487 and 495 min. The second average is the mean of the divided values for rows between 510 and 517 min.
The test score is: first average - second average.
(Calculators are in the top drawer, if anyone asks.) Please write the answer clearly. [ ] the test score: -0.11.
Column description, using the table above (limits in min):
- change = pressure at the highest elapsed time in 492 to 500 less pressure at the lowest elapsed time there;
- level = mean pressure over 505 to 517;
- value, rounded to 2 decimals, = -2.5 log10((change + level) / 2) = -2.30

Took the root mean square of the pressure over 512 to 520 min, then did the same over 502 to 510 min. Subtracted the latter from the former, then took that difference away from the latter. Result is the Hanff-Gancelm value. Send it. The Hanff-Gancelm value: 14.0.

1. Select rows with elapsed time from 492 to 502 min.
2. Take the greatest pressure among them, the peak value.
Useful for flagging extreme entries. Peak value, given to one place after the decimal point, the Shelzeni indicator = 16.0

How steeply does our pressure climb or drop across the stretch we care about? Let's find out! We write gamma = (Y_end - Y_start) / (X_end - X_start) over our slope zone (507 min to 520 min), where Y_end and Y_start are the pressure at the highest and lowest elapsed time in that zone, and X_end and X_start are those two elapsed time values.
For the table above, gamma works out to 0.45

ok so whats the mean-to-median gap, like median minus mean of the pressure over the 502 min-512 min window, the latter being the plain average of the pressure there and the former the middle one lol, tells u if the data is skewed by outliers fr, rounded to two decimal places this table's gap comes -0.03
